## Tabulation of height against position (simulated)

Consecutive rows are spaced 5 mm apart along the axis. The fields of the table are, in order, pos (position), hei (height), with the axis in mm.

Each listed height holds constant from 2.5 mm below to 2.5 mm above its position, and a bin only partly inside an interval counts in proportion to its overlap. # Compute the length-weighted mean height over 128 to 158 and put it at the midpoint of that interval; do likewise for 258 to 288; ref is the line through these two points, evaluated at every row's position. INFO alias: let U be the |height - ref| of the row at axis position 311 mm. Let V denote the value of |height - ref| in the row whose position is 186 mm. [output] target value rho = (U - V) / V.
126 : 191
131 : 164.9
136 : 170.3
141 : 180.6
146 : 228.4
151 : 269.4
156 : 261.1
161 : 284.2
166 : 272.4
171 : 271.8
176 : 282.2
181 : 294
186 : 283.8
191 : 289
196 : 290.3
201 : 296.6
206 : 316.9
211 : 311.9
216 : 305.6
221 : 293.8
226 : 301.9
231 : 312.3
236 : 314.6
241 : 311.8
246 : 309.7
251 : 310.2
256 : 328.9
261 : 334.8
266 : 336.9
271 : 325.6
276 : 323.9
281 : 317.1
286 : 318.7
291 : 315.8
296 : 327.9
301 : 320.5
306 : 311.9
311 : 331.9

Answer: -0.19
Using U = 28.1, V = 34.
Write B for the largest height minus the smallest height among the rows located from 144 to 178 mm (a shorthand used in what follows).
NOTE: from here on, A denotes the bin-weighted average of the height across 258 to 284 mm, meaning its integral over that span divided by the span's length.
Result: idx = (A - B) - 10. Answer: 262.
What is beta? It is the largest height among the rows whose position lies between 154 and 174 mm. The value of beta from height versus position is 284.2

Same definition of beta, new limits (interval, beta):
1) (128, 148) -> 228.4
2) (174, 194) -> 294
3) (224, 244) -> 314.6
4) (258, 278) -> 336.9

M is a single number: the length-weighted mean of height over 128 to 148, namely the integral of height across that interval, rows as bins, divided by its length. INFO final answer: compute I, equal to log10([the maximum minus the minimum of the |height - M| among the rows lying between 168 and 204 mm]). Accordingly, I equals 1.39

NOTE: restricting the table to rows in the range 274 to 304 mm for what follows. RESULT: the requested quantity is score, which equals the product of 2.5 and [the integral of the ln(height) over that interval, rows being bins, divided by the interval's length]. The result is 14.4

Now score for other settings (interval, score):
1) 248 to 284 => 14.5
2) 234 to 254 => 14.4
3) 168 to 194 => 14.1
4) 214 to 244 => 14.3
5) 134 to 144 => 13.0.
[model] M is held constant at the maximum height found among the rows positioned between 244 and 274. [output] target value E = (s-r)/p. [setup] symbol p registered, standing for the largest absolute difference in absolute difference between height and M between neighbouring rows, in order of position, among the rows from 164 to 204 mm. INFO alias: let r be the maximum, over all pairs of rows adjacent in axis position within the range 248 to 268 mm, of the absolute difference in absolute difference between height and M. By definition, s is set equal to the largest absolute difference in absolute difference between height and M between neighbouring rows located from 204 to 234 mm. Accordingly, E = -0.58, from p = 11.8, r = 19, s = 11.8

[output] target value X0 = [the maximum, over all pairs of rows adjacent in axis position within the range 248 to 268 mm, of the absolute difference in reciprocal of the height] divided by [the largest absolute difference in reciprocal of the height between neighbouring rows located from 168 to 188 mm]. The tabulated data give 1.3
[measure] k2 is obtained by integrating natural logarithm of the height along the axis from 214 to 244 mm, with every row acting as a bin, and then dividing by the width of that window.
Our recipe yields 5.73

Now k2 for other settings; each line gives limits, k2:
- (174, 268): 5.72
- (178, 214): 5.69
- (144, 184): 5.60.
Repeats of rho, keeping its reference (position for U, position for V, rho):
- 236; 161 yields -0.63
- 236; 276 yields 3.13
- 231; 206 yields -0.54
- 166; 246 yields 4.62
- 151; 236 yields 1.43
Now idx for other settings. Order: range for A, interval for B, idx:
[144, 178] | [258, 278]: 244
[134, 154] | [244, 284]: 177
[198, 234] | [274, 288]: 289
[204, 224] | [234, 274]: 269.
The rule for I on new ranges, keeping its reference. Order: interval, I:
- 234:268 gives 1.43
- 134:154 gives 1.90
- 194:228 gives 1.42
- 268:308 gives 1.20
